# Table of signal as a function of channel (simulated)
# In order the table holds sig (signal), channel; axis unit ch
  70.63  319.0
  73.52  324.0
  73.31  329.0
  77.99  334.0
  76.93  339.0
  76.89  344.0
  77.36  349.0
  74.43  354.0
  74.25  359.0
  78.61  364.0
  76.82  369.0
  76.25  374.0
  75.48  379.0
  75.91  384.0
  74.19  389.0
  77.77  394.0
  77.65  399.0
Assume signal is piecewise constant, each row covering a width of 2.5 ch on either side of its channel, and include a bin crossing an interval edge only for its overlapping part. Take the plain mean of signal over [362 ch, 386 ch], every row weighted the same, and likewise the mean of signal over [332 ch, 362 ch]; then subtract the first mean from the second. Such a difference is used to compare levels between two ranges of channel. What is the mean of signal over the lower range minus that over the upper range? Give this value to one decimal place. -0.3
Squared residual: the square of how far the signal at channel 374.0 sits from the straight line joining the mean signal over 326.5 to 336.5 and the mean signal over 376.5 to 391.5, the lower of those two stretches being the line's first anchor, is 0.9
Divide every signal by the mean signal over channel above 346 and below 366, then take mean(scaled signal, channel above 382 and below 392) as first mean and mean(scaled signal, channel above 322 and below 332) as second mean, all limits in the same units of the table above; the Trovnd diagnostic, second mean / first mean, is 0.98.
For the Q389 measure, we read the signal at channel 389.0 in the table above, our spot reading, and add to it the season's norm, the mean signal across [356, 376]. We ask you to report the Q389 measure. 151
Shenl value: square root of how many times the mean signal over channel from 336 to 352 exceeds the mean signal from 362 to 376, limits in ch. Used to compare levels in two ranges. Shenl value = 1.00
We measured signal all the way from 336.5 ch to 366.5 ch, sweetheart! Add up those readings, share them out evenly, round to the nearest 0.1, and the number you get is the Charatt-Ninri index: 76.4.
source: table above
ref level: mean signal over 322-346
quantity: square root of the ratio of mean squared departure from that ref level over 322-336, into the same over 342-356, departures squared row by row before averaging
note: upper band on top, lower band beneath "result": 0.6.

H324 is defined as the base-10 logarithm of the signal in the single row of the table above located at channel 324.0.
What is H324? 1.87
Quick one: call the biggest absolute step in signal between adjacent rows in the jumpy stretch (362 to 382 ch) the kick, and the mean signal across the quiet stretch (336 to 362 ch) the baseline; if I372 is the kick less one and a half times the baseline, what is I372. -112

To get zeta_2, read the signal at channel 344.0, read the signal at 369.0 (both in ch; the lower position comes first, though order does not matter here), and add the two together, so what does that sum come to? 153.7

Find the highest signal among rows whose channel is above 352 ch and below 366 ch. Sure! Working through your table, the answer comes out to 78.61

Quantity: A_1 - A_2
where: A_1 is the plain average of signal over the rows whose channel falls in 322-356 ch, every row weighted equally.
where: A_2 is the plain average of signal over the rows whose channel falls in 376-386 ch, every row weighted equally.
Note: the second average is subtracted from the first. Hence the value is 0.1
